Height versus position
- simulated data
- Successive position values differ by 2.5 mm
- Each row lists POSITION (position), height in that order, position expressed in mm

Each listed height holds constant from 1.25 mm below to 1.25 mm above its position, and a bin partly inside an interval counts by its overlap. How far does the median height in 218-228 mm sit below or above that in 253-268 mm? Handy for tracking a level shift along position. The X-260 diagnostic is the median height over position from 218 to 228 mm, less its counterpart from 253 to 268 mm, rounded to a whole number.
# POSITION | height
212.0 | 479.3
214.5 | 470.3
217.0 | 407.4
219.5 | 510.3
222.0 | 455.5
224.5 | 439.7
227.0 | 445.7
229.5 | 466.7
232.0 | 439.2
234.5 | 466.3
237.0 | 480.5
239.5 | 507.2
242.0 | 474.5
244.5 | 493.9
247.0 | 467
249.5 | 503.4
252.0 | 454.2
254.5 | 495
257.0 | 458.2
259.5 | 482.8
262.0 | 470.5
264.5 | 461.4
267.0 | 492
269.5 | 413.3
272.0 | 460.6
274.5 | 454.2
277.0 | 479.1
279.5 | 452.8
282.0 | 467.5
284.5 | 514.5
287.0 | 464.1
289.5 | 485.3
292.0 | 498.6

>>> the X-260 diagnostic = -26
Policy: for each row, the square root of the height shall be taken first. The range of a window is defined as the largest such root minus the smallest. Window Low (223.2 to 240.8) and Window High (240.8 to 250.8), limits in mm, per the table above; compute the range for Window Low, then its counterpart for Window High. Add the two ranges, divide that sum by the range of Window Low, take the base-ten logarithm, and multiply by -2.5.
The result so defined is -0.46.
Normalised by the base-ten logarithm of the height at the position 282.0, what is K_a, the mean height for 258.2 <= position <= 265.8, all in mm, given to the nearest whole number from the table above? 177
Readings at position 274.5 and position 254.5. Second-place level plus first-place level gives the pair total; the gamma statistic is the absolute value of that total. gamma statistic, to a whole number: 949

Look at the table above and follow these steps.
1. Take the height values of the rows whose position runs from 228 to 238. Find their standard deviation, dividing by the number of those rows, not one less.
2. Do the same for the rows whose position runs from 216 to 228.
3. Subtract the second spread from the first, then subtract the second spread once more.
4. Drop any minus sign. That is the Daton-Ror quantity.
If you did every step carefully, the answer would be 52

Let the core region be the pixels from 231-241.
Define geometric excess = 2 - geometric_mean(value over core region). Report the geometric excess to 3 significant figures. -471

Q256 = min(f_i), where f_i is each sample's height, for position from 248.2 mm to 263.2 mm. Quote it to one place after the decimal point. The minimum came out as 454.2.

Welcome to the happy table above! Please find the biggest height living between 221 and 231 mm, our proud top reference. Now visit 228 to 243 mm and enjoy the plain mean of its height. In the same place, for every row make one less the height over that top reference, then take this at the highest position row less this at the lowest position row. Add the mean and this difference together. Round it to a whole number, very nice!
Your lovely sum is 472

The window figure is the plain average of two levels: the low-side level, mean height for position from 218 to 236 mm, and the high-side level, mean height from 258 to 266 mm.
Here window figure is 466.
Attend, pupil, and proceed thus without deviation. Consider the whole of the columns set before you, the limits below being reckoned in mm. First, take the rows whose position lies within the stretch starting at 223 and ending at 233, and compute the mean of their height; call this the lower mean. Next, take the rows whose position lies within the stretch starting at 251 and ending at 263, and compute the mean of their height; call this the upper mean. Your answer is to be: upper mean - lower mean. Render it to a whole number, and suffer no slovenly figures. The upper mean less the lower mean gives 24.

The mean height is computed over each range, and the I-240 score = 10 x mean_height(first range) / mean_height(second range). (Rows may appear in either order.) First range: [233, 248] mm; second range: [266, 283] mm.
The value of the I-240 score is 10.5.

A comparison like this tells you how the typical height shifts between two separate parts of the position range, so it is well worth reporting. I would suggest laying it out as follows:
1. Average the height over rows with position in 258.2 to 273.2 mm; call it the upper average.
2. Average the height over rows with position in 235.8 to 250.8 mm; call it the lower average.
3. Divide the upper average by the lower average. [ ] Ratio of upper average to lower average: 0.95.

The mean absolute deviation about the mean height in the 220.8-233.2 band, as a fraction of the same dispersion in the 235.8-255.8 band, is 0.61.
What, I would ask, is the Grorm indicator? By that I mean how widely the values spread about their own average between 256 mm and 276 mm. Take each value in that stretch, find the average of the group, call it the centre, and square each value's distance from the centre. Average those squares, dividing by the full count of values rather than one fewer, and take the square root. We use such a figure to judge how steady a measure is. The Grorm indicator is 21.9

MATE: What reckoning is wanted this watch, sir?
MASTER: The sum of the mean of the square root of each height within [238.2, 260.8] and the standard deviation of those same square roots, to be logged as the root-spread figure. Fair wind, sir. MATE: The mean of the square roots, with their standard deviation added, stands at 22.4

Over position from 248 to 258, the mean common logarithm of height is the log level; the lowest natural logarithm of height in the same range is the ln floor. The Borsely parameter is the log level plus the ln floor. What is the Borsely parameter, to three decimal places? 8.797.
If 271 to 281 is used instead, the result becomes 8.780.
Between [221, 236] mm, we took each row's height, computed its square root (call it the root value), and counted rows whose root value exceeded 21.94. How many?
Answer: 0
